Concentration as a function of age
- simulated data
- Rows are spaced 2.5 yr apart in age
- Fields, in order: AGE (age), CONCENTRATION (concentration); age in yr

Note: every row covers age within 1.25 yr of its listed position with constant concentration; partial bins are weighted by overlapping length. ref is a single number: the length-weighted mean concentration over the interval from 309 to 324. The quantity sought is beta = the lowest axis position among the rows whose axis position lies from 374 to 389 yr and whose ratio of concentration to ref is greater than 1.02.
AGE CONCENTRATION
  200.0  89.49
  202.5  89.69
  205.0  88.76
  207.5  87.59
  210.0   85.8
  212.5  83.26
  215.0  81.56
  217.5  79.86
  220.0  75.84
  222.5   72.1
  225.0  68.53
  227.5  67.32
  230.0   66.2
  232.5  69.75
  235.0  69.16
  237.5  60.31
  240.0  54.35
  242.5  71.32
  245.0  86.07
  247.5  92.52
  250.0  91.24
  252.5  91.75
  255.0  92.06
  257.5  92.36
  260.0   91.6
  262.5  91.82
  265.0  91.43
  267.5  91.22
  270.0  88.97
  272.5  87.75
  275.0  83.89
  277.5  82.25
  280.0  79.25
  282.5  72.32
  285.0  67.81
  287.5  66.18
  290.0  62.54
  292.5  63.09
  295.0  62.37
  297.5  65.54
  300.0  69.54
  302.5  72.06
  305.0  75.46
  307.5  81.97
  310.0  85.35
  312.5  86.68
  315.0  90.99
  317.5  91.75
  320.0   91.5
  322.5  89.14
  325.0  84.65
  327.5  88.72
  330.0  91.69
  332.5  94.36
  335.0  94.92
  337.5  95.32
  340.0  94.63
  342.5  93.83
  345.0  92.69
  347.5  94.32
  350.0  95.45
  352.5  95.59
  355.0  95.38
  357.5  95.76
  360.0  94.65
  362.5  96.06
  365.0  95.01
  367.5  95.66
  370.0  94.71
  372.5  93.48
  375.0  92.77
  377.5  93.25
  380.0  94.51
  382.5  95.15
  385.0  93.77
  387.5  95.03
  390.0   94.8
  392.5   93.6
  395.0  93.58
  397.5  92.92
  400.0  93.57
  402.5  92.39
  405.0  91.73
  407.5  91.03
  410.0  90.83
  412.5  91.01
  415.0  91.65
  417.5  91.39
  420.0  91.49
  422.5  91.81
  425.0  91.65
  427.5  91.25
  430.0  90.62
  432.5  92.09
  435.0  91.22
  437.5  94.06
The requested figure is 375.0 yr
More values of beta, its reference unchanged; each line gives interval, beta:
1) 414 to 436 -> 415.0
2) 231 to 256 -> 247.5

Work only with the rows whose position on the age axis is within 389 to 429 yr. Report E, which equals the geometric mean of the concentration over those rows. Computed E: 92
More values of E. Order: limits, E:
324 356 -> 93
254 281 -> 88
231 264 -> 80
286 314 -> 71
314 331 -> 90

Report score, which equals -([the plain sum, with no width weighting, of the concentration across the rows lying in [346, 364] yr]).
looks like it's -667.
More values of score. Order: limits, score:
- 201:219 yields -597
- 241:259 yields -617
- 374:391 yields -659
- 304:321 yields -604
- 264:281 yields -605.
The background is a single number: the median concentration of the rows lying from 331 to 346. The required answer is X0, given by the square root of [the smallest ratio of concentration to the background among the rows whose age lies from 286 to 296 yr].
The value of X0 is 0.812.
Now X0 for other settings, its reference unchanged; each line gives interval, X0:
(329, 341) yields 0.985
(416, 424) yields 0.983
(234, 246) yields 0.758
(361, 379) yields 0.991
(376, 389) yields 0.993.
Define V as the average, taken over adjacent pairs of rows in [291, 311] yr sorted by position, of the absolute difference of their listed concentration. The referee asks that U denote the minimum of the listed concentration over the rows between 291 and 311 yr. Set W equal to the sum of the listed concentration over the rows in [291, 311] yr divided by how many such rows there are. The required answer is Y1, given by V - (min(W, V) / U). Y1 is 3.3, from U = 62.37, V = 3.4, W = 72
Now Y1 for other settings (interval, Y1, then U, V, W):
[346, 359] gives 0.5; 94.32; 0.5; 95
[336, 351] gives 1.1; 92.69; 1.1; 94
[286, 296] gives 1.6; 62.37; 1.6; 64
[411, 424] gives 0.3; 91.01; 0.3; 91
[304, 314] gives 3.7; 75.46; 3.7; 82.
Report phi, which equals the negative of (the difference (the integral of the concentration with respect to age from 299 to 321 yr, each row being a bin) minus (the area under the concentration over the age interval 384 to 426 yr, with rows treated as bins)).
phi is 2061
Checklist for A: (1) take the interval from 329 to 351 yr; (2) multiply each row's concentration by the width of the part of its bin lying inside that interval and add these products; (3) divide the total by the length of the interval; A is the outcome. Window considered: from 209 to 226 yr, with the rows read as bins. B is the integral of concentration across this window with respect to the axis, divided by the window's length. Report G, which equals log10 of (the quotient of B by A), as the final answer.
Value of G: -0.08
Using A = 94.1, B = 78.2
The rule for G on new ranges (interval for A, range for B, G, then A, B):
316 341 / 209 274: -0.06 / 91.6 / 80.5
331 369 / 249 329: -0.06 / 94.9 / 82.0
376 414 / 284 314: -0.11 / 93.1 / 71.7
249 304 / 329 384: 0.07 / 79.8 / 94.5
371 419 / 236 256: -0.07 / 93.0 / 79.7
